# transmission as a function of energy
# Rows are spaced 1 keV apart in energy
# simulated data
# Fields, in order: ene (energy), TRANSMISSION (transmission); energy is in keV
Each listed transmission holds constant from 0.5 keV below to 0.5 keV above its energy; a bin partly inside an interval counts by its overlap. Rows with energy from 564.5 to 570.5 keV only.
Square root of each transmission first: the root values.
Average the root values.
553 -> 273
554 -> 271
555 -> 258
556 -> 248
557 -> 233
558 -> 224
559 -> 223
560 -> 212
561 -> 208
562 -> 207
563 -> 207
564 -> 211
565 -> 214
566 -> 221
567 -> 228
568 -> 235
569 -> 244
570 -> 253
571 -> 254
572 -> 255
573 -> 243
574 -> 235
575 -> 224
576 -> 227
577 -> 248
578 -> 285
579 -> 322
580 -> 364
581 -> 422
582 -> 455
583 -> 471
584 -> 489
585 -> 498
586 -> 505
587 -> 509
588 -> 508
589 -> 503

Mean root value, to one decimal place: 15.2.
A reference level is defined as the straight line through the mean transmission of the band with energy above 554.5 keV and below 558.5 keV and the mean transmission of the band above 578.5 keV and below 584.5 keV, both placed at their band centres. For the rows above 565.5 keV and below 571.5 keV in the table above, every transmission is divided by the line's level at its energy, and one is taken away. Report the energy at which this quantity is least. 566 keV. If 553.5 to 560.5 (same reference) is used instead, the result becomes 560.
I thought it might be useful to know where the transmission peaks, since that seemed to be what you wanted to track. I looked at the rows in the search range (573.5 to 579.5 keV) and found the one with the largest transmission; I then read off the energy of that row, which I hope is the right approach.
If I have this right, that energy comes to 579 keV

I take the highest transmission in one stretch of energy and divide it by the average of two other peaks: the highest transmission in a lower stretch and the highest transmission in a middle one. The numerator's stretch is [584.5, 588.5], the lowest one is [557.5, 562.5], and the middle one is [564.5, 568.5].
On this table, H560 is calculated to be 2.2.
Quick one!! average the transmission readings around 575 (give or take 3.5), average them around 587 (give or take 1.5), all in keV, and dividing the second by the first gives 2.07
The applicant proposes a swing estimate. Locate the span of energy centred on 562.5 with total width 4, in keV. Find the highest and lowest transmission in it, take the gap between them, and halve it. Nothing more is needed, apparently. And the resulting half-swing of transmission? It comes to 2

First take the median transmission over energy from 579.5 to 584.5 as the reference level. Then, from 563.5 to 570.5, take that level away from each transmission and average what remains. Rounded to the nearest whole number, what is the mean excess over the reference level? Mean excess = -226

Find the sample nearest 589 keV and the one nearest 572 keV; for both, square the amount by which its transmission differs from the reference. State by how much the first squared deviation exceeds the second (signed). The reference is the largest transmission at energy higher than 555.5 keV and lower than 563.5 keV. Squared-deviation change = 64976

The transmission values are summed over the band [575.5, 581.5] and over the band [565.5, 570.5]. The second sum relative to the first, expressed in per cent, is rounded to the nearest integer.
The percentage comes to 63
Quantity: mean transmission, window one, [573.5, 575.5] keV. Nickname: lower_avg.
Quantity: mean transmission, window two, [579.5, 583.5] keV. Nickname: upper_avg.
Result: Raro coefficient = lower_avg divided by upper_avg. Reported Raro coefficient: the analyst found 0.54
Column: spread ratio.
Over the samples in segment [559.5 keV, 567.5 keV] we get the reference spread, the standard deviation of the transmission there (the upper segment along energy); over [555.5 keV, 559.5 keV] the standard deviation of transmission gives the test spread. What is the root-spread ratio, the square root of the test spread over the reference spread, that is 1.2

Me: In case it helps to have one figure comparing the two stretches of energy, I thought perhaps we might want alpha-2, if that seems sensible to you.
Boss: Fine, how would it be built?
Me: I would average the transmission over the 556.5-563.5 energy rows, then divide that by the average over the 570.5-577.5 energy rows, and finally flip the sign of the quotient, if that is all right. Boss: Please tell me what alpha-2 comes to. -0.90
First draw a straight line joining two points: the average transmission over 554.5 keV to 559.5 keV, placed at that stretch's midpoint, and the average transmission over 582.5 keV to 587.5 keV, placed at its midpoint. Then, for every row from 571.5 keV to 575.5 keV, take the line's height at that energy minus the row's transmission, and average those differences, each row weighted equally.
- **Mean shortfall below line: 150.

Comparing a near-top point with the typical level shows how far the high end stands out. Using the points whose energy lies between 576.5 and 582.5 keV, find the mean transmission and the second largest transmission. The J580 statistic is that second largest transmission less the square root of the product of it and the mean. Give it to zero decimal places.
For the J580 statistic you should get 38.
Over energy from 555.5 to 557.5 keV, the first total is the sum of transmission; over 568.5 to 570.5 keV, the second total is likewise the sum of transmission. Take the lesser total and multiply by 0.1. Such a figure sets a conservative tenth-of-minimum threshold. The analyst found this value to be 48.1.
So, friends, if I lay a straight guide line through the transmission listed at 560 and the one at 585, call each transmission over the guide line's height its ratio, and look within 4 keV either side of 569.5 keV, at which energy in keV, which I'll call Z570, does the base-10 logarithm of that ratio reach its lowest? 573 keV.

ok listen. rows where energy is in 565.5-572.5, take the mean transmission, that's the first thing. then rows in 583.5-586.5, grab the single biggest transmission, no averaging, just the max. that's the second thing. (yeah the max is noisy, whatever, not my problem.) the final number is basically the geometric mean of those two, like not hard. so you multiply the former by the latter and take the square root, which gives 349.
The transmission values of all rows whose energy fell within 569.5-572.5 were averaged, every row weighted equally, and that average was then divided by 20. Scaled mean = 12.7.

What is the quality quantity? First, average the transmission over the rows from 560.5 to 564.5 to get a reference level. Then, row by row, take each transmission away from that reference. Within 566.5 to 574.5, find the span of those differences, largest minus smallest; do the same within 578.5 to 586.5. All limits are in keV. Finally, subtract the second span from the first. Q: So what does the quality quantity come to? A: -156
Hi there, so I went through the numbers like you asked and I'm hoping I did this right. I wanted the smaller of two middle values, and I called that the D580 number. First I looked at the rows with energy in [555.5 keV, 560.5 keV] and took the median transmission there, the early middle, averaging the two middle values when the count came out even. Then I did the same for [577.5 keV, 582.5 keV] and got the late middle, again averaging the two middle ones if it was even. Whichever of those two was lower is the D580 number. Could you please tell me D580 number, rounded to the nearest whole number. 224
